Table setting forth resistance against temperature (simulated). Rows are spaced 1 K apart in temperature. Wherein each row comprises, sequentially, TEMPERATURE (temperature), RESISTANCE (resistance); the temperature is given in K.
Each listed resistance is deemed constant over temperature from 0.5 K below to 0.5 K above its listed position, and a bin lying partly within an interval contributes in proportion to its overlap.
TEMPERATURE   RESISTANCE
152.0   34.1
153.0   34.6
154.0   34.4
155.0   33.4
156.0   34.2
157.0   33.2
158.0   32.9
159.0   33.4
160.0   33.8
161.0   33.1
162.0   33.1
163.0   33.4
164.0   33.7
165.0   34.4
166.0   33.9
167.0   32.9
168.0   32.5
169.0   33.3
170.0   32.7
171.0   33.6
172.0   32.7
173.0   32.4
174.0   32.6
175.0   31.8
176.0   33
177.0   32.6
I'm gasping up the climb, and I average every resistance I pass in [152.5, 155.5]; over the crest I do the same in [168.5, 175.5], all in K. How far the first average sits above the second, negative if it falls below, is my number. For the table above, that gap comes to 1.4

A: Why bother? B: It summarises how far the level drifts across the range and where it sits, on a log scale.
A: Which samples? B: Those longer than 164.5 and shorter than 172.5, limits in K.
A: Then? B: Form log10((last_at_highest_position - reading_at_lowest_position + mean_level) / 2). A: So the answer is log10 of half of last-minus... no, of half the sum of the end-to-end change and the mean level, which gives 1.20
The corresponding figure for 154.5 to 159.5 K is 1.22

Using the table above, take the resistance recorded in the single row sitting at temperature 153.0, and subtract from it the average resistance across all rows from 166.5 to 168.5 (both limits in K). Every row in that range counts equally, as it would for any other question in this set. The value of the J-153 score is 1.9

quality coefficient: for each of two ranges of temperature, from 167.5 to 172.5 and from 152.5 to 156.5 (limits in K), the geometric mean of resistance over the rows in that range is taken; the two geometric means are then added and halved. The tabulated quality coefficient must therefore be 33.6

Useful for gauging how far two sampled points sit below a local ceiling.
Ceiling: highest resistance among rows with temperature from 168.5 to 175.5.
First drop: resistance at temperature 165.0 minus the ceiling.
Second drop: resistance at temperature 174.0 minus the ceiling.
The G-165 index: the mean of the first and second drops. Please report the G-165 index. -0.1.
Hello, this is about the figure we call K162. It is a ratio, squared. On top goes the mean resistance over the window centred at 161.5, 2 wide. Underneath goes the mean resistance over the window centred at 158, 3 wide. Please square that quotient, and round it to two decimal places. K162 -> 1.00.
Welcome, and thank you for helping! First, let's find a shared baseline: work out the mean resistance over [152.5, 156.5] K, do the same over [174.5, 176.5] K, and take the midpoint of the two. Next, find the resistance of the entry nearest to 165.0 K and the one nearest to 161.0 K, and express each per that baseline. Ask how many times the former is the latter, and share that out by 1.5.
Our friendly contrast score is 0.69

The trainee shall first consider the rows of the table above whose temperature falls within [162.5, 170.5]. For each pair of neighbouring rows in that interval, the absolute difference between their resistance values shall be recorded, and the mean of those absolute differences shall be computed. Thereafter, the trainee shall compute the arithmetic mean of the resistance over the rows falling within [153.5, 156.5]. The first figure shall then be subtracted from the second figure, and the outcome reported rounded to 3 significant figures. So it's 33.4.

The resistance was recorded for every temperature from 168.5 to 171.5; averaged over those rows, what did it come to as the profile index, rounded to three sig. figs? 33.2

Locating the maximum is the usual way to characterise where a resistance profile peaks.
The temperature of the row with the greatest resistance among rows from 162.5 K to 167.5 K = 165.0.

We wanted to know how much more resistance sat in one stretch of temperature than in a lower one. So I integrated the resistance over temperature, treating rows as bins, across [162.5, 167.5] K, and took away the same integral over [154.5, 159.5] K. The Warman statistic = 1.2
